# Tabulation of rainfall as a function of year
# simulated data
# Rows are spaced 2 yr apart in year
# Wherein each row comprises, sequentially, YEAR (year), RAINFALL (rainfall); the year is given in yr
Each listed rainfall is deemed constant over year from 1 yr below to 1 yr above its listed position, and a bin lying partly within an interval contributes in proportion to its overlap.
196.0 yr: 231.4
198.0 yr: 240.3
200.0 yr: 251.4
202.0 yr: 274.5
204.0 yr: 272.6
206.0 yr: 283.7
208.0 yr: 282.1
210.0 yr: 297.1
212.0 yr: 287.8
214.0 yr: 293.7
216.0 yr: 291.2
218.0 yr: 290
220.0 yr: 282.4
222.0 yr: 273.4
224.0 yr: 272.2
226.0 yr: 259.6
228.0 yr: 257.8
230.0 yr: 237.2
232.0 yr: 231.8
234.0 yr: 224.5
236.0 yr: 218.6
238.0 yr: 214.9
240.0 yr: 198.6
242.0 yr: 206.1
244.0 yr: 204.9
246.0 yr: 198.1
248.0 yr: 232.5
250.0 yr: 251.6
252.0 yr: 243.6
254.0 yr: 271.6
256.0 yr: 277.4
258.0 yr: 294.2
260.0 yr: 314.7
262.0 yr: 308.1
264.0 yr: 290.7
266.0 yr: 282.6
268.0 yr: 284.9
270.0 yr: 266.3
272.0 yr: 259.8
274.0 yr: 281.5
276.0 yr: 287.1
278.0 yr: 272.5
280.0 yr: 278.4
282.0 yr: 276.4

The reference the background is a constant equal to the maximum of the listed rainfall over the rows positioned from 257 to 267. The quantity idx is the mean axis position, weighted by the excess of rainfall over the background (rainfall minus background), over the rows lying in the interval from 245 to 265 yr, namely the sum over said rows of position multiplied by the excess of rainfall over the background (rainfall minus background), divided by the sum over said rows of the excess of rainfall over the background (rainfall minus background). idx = 251.0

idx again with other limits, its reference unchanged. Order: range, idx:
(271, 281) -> 275.7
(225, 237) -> 231.7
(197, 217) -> 204.6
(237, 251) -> 243.5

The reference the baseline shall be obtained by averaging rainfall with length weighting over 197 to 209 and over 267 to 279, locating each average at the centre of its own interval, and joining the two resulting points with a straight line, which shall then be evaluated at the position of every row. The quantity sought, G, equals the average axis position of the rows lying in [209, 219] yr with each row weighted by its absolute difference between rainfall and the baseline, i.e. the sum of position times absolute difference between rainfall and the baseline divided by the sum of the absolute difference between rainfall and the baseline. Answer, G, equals 213.8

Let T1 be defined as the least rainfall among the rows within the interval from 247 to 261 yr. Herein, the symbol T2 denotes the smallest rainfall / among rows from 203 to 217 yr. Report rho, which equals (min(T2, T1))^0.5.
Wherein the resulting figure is 15.2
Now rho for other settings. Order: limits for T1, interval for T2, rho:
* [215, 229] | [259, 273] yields 16.1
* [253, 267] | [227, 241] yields 14.1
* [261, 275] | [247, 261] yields 15.2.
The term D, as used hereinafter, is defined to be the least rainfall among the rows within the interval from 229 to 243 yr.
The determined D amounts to 198.6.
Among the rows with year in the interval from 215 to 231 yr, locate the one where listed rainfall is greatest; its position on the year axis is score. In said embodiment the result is 216.0 yr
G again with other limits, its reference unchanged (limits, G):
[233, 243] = 238.4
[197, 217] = 207.9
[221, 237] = 232.3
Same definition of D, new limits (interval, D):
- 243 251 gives 198.1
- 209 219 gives 287.8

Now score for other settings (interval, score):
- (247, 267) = 260.0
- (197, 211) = 210.0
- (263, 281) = 264.0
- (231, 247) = 232.0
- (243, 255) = 254.0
